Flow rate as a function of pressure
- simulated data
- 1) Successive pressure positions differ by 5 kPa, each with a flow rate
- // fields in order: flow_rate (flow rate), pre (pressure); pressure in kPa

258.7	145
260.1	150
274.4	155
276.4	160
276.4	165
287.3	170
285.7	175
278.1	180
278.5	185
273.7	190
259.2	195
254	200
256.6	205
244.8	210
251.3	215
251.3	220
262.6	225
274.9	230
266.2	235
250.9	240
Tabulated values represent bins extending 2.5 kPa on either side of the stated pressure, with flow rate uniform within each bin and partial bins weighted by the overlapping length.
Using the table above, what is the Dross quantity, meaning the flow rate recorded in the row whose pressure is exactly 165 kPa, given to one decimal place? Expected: 276.4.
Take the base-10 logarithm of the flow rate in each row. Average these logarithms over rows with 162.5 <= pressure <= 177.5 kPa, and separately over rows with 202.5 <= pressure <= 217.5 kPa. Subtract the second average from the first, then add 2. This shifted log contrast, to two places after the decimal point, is 2.05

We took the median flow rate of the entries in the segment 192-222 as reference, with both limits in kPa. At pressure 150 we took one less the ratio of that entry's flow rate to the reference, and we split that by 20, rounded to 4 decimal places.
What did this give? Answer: -0.0015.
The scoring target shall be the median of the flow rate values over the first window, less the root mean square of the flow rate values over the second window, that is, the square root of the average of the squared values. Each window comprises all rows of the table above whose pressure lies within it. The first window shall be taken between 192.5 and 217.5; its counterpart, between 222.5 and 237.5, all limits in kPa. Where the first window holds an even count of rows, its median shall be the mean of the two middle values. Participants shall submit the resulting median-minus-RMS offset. -13.9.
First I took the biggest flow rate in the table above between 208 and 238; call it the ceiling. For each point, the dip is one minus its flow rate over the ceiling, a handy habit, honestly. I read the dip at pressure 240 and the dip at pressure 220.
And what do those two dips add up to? 0.17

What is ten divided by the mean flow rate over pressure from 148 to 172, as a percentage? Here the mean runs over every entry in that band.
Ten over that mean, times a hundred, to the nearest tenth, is 3.6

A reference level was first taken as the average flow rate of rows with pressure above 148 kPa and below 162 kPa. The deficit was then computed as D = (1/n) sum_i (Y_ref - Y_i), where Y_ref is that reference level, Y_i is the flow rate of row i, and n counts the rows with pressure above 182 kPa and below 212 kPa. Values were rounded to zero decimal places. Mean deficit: 9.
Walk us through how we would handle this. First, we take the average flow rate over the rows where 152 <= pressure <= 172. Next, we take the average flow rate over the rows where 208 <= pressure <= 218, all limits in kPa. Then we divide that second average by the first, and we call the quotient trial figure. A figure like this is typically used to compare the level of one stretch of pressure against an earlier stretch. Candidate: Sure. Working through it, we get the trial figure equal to 0.89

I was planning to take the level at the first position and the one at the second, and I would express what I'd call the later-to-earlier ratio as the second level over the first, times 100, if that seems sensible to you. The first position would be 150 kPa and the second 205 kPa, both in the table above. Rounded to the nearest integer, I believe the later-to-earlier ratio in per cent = 99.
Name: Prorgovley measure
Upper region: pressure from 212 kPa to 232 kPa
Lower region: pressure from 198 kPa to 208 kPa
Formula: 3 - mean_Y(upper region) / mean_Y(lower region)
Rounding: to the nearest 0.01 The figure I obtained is 1.98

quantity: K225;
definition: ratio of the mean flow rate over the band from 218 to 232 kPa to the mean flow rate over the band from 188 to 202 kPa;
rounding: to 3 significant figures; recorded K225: 1.00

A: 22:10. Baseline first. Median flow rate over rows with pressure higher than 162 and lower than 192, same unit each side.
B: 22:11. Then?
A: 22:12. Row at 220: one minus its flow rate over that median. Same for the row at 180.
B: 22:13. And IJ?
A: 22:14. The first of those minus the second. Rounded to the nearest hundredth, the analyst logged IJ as 0.10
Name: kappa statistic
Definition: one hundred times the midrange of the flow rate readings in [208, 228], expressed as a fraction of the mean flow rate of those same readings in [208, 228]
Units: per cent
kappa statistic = 100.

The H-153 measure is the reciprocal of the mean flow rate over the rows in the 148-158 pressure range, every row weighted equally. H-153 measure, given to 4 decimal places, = 0.0037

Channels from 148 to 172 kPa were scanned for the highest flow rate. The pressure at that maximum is 170 kPa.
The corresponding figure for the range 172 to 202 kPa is 175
